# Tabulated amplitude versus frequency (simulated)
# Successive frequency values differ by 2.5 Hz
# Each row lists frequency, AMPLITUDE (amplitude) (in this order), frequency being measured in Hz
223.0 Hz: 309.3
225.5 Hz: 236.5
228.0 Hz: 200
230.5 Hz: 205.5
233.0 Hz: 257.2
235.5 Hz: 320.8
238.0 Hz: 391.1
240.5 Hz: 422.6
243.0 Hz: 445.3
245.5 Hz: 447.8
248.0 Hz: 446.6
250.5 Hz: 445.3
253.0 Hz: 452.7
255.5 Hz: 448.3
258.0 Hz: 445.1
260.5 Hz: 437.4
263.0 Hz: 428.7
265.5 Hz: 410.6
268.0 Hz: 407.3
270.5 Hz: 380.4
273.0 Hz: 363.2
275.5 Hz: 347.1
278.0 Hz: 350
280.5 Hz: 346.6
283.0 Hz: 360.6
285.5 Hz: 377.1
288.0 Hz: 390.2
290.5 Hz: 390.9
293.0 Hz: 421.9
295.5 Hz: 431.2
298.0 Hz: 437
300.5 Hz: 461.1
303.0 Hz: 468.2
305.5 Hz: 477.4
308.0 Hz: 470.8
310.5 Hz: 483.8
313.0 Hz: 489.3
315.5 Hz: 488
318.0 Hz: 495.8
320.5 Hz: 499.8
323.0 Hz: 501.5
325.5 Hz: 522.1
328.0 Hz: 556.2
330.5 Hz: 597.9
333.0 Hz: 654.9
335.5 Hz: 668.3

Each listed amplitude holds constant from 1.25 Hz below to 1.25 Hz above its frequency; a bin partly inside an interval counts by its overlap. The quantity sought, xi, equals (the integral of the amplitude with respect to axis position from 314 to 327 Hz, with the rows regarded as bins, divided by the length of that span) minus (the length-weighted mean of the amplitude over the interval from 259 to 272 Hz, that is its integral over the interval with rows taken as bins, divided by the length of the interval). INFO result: 90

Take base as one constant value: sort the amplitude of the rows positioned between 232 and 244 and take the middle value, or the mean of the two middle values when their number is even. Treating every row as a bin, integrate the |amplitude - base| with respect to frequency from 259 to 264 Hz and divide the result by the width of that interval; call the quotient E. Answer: 43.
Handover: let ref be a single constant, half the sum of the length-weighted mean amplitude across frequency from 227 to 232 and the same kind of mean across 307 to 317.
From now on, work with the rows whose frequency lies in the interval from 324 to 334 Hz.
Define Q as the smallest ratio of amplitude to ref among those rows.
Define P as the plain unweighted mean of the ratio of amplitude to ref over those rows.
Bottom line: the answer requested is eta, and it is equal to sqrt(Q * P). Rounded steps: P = 1.69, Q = 1.5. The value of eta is 1.60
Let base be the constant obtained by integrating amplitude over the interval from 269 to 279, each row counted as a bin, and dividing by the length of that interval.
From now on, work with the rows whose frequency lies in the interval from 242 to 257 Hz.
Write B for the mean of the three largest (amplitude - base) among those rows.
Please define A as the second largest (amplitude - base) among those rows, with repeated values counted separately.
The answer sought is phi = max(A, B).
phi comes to 88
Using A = 87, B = 88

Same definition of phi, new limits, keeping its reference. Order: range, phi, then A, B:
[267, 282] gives 22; 19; 22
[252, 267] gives 87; 87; 87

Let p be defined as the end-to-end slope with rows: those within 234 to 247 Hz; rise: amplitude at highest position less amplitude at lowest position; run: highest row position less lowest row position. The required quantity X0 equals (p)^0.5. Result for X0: 3.6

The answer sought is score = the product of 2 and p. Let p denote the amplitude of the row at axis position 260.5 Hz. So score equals 875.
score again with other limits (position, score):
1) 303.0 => 936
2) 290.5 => 782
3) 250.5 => 891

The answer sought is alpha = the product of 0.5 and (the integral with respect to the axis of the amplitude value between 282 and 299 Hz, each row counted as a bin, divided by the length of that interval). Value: 201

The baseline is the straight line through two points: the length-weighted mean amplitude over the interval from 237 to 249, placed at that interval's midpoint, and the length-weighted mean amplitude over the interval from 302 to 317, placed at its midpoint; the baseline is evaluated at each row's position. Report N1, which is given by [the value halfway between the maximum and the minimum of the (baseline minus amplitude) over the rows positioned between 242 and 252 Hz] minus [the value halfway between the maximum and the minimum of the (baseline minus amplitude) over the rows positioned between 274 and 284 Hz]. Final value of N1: -118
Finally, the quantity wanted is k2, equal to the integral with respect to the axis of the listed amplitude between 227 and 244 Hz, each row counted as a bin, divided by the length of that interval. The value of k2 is 320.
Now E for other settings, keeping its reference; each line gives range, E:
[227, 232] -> 185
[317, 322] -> 107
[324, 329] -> 145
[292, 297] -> 36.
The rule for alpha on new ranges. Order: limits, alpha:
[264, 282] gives 186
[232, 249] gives 196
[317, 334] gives 273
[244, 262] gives 223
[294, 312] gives 231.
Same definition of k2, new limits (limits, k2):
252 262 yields 445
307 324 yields 490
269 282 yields 358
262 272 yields 405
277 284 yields 352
